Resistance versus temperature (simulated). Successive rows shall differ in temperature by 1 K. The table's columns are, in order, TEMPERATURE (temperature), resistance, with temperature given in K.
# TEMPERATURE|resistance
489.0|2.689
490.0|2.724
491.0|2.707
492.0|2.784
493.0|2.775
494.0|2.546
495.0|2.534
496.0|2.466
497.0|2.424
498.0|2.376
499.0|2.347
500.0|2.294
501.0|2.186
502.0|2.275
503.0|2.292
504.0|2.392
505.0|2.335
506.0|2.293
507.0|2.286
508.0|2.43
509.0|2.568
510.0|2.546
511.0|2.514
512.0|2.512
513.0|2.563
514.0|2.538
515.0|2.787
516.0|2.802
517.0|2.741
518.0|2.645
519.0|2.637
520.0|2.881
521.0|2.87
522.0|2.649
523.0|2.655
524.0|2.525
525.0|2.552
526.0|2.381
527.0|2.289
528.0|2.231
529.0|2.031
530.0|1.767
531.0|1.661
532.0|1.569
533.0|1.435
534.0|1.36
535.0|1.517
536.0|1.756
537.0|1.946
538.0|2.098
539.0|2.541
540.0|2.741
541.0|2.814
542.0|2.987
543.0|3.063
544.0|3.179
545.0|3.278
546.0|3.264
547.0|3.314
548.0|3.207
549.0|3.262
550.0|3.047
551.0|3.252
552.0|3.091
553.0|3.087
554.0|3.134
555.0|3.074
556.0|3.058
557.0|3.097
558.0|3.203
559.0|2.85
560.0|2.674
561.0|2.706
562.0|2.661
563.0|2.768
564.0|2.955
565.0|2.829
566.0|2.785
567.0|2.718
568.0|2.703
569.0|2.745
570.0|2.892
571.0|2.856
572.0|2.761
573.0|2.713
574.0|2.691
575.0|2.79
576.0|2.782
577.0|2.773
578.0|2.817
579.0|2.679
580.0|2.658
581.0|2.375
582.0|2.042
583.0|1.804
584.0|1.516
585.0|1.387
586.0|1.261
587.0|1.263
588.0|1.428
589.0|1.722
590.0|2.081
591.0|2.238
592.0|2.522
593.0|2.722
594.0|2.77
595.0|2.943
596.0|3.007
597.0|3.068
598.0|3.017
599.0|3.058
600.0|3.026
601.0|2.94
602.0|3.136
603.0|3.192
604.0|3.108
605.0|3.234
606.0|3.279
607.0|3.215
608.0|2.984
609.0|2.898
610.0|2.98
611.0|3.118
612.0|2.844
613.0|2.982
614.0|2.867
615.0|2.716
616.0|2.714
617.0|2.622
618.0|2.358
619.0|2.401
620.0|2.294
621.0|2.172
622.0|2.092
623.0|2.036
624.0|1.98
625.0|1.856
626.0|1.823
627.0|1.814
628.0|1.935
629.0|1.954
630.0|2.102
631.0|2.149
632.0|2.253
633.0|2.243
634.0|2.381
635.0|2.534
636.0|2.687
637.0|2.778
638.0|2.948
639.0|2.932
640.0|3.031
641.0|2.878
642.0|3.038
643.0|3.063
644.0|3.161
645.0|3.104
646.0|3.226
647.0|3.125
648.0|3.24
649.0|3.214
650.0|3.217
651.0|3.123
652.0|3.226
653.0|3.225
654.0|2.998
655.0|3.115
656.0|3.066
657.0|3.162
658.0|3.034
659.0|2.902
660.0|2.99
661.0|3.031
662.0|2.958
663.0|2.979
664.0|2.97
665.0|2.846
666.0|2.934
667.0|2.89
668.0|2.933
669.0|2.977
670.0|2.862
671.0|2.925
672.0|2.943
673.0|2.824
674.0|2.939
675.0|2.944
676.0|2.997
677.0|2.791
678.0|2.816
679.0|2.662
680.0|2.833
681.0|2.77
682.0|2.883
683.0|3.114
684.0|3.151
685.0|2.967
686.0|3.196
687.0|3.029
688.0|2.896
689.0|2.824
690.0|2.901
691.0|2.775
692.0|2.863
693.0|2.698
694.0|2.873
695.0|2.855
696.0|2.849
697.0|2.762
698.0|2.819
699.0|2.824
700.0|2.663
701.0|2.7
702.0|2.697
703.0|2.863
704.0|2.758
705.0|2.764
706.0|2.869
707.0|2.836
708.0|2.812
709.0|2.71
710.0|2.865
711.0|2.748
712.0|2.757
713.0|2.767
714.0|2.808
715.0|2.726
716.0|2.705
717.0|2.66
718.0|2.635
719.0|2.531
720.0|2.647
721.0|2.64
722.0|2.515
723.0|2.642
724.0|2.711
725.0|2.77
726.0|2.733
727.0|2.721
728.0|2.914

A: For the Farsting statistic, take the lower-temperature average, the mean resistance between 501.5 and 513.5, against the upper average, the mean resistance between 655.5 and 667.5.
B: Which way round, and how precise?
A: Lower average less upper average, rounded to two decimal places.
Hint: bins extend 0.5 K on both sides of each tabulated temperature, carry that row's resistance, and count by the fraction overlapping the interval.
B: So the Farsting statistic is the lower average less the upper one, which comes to -0.56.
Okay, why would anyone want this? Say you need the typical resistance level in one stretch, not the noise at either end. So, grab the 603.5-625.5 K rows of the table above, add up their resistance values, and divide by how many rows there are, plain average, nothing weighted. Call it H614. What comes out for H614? 2.67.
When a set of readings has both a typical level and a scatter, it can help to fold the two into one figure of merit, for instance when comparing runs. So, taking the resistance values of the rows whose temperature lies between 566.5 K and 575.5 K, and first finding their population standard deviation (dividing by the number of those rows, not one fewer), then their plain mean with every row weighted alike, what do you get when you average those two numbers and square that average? 2.00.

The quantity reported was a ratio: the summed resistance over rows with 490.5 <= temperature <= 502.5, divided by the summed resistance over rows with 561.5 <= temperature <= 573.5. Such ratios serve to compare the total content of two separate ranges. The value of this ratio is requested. 0.89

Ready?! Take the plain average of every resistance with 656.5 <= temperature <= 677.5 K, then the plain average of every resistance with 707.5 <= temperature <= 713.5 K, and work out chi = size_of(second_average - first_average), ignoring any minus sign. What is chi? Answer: 0.17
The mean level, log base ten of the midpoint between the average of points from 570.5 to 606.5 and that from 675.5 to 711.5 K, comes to 0.431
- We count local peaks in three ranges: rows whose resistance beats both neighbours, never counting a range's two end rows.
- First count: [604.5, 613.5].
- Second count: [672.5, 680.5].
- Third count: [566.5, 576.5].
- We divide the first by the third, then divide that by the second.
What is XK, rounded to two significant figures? 0.50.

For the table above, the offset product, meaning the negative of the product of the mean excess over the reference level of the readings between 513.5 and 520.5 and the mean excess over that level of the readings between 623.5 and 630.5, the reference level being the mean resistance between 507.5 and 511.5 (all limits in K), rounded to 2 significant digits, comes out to 0.12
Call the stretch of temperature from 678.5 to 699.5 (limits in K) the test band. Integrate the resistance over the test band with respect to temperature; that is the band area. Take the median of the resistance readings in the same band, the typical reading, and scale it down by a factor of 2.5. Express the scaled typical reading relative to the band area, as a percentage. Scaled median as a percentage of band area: 1.886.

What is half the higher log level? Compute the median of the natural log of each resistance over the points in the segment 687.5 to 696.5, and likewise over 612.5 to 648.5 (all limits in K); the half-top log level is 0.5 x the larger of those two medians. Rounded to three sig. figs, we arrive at 0.525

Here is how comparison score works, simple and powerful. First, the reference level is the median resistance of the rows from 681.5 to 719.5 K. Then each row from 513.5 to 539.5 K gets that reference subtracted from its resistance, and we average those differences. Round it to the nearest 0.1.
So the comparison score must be -0.6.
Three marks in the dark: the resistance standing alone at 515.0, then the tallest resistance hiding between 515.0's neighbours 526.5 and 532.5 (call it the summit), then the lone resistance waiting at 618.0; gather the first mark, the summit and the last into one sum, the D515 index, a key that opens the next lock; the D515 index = 7.4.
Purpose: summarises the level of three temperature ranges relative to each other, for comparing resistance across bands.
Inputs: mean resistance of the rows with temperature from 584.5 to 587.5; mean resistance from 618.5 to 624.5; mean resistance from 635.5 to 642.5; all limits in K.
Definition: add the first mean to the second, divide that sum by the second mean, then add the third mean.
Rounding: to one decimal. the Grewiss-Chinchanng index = 4.5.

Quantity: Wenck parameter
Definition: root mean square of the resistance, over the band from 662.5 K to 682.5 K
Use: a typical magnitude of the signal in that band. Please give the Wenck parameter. 2.89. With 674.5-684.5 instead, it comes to 2.90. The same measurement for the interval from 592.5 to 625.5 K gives 2.80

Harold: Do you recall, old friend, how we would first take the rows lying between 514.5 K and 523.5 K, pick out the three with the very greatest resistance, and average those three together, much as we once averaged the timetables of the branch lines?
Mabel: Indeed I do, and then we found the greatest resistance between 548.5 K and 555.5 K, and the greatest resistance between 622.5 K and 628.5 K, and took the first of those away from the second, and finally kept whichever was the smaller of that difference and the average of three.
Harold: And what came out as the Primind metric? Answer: -1.2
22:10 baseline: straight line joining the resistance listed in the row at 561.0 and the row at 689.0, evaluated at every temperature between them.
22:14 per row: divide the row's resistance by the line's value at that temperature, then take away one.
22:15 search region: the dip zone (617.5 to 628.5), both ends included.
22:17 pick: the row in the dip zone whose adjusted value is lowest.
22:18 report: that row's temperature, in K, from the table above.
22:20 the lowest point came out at 627.0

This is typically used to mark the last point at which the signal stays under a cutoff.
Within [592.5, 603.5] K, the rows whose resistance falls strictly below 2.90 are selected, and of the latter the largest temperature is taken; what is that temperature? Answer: 594.0 K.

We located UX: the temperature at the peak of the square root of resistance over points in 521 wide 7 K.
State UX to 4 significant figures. 520.0 K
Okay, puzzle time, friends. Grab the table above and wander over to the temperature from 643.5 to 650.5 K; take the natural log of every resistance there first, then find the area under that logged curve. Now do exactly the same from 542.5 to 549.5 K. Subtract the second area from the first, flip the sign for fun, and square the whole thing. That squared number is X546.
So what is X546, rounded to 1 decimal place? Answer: 0.0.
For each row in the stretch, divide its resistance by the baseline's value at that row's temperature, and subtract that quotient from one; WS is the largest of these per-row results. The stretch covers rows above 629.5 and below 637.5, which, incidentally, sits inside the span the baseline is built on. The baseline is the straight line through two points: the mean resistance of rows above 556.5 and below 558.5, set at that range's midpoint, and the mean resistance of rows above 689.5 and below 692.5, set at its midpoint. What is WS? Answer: 0.30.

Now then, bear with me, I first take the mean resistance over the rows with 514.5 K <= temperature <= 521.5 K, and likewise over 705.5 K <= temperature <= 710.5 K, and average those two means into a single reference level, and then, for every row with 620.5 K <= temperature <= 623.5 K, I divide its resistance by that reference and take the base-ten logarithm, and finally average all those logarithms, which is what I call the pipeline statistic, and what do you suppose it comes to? -0.124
